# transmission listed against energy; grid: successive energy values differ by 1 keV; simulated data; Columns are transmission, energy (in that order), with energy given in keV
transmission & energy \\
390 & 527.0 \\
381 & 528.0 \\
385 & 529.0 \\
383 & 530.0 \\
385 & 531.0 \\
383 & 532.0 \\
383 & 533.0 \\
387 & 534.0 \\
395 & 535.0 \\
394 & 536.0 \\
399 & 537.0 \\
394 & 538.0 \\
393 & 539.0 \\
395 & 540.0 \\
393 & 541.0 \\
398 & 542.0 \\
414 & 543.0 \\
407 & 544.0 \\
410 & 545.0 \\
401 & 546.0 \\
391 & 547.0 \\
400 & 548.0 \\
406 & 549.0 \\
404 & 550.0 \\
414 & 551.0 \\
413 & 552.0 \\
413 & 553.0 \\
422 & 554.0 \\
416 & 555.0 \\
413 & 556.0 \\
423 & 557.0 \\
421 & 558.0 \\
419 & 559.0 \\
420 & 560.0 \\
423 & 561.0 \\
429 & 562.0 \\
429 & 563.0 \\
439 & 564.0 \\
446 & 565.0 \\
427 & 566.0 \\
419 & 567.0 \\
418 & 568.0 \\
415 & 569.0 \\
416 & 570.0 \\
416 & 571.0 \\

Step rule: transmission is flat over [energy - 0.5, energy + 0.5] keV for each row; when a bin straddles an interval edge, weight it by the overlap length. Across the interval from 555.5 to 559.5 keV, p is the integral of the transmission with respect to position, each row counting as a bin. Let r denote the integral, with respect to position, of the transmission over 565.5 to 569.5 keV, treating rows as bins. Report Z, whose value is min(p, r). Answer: 1676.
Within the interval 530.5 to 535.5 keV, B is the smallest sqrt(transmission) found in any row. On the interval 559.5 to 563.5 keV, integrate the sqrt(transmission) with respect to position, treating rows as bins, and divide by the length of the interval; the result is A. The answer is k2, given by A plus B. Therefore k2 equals 40.2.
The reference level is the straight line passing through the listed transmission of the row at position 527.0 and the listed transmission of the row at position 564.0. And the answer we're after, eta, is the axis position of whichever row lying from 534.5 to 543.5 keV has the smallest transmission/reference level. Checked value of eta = 541.0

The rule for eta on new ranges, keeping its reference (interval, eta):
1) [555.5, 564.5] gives 556.0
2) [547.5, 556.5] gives 548.0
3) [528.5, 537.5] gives 533.0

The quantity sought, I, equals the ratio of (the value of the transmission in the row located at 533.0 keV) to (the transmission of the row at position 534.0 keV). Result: 0.990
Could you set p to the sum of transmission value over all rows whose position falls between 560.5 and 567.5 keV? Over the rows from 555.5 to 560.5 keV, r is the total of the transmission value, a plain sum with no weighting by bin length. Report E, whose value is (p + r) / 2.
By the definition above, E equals 2554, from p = 3012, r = 2096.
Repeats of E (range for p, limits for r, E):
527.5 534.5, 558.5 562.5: 2189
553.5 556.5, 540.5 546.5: 1837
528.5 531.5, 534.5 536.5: 971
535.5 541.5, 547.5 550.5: 1789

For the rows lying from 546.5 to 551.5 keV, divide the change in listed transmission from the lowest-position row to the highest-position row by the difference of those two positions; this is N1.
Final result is 6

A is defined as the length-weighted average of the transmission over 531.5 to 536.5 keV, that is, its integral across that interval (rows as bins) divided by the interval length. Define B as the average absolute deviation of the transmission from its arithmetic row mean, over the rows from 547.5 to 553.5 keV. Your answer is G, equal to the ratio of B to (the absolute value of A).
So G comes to 0.013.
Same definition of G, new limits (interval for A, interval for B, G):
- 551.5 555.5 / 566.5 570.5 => 0.004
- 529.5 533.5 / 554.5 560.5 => 0.007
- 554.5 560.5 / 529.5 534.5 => 0.003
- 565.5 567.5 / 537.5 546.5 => 0.016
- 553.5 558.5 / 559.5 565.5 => 0.018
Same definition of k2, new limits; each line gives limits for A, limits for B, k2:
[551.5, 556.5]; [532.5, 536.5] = 40.0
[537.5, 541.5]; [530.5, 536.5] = 39.4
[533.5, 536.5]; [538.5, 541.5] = 39.6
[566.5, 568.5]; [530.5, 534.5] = 40.0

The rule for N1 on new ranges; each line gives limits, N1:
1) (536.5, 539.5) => -3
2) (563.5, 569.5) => -5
